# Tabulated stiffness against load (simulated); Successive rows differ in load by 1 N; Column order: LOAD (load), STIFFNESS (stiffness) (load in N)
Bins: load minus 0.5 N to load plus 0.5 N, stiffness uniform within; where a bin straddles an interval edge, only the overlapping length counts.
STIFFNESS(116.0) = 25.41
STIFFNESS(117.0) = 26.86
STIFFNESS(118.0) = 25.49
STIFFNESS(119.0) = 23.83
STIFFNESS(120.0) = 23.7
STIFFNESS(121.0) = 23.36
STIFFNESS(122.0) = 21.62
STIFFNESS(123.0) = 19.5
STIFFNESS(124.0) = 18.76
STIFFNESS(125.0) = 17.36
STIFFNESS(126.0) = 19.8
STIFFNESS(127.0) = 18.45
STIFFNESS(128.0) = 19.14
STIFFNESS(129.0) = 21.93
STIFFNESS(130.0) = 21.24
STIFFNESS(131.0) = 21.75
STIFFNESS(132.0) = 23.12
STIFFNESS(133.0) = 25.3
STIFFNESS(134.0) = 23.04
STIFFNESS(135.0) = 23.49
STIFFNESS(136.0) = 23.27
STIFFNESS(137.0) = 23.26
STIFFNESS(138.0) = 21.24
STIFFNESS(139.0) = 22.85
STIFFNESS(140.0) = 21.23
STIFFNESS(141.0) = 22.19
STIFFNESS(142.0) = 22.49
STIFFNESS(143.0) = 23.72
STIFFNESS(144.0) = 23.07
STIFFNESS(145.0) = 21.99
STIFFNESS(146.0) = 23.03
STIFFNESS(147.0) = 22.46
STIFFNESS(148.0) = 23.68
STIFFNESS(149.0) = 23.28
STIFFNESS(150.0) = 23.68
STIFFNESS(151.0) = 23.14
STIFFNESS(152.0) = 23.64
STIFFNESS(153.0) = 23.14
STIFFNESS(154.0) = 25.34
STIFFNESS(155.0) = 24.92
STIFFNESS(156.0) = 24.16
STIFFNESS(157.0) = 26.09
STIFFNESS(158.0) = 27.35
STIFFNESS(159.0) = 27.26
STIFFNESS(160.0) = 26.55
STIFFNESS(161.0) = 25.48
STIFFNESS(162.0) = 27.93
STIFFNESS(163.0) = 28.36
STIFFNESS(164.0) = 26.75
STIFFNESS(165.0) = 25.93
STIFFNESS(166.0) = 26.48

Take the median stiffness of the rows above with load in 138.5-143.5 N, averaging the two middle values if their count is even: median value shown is 22.5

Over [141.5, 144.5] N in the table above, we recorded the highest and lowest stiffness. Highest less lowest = 1.2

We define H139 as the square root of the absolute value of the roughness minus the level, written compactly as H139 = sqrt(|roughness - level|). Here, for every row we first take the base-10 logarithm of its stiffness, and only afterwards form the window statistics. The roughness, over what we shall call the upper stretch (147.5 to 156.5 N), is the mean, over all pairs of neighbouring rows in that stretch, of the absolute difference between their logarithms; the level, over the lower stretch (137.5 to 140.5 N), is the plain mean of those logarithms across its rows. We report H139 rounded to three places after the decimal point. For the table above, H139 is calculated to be 1.151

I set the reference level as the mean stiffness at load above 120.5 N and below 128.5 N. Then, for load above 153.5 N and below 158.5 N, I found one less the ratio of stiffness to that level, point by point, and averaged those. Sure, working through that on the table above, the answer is -0.29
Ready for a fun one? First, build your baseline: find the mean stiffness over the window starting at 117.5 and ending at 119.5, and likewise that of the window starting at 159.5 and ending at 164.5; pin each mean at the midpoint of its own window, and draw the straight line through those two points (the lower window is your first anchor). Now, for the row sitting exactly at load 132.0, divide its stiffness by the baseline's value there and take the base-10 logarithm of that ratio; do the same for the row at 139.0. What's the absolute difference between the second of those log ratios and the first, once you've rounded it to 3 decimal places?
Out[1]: 0.012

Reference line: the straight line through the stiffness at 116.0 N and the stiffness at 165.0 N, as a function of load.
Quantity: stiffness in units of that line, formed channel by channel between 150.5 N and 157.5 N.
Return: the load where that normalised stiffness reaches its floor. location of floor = 153.0 N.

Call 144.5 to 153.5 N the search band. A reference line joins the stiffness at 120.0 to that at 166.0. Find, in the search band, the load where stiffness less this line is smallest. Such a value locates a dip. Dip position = 145.0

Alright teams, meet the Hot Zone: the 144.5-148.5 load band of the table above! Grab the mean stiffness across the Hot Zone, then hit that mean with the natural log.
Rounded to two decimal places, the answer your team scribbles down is 3.13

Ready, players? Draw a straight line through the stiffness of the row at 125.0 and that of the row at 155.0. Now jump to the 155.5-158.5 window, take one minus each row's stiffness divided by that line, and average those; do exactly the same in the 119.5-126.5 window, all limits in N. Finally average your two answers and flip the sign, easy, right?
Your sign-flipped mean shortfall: 0.12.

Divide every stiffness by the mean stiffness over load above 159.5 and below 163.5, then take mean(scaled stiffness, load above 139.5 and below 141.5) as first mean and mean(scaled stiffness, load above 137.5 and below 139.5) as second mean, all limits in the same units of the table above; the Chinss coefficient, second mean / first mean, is 1.0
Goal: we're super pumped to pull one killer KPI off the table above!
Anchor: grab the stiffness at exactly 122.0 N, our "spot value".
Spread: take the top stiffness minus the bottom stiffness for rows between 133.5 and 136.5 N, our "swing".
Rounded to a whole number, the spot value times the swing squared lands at 4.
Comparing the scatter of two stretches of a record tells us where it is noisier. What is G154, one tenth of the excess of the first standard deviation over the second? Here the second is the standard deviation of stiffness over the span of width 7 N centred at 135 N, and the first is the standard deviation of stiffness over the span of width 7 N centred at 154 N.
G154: -0.004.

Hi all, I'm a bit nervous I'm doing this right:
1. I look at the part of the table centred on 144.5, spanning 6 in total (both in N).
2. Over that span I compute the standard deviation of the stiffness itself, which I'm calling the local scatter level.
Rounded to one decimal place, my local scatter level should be 0.6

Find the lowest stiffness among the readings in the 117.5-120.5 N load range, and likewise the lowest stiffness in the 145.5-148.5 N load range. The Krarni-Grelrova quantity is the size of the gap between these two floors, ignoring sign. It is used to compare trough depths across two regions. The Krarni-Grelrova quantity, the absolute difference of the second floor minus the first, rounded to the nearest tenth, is 1.2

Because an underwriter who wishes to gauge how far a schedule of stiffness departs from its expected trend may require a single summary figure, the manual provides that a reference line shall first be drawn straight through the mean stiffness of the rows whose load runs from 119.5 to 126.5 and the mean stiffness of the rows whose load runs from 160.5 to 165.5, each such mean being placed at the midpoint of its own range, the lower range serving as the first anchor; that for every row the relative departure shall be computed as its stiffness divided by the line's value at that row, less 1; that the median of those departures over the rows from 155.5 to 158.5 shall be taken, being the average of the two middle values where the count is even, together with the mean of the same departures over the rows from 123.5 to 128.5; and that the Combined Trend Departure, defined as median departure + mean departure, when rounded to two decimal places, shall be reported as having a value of -0.11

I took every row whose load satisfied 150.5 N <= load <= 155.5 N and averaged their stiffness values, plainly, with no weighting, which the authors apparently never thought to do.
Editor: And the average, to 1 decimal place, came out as 24.0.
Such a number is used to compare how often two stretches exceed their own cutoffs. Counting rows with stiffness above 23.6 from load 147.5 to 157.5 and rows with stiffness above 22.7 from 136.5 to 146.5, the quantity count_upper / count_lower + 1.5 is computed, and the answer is 2.9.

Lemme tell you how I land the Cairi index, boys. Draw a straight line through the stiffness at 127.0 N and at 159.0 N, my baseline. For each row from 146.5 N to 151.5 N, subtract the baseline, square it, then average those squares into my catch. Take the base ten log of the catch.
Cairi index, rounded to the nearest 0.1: 0.3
